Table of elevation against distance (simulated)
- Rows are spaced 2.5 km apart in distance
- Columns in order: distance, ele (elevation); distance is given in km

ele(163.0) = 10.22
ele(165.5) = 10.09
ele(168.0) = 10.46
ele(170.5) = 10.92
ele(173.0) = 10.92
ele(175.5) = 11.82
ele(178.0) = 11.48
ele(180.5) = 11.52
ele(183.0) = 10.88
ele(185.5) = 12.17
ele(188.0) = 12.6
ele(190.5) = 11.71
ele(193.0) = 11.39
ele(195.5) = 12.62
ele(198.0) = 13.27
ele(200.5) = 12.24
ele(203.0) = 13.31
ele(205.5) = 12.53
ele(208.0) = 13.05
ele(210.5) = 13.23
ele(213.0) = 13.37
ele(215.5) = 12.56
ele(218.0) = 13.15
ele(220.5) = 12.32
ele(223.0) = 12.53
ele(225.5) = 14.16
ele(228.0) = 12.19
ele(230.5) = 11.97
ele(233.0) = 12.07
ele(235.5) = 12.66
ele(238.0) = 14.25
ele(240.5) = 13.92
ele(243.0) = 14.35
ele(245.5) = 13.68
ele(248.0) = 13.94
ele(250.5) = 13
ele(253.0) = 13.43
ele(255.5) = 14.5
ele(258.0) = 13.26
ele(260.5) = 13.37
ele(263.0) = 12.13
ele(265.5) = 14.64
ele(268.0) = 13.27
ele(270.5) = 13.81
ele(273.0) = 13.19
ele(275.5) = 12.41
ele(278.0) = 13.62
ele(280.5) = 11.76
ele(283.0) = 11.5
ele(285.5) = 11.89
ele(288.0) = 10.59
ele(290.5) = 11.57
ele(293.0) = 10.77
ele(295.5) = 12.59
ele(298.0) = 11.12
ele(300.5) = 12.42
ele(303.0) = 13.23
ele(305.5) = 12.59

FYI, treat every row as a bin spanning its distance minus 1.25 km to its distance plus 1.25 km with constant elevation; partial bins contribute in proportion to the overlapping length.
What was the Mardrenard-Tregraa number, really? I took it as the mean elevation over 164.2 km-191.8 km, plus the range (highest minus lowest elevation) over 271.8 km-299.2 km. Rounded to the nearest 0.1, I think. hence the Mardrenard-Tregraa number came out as 14.4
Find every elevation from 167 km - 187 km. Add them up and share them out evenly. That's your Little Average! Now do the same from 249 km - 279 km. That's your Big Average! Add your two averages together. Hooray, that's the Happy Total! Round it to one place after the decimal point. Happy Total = 24.7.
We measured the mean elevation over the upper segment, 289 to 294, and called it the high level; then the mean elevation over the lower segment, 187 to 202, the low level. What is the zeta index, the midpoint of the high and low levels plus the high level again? 22.9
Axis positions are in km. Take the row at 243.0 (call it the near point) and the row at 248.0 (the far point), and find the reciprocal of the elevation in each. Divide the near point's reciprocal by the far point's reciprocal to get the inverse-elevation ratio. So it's 0.97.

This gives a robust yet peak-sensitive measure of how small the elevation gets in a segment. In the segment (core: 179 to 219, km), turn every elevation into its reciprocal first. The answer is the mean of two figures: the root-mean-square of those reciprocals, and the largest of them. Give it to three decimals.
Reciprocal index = 0.086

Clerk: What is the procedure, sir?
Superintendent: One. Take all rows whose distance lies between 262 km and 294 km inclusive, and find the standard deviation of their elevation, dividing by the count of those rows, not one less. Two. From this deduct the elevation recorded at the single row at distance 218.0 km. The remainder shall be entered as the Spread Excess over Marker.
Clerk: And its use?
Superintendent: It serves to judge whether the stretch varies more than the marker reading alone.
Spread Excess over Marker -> -12.0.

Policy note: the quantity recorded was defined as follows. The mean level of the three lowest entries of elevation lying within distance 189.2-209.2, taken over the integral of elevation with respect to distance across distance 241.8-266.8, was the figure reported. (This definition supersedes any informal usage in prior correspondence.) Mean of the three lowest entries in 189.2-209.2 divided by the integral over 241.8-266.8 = 0.03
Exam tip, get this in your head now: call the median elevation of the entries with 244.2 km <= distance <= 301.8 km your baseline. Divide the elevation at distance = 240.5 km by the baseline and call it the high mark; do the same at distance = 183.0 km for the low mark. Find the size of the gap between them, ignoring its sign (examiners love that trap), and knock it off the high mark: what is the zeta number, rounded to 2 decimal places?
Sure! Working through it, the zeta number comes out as 0.84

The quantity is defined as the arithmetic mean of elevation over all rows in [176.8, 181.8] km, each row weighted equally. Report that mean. 11.5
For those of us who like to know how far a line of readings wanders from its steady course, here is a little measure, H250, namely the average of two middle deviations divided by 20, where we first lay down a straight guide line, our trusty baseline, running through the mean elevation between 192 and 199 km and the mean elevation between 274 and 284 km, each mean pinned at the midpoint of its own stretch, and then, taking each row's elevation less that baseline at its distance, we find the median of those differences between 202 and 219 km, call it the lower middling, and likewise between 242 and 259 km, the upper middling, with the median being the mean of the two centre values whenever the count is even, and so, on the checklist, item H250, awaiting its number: 0.05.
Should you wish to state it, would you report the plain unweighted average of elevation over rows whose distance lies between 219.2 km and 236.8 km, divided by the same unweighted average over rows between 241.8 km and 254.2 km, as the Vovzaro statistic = 0.92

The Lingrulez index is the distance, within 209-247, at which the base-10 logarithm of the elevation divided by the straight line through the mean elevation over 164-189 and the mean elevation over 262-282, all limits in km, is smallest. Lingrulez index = 230.5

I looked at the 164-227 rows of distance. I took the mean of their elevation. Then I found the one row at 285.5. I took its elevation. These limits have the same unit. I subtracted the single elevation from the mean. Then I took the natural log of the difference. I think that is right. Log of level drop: -1.3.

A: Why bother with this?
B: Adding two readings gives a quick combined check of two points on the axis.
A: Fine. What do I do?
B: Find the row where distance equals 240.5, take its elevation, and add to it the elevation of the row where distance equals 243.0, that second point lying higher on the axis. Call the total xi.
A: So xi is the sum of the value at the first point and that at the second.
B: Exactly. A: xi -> 28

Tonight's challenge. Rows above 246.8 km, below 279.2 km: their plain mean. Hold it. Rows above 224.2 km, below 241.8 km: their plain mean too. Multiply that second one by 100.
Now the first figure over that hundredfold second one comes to 0.0103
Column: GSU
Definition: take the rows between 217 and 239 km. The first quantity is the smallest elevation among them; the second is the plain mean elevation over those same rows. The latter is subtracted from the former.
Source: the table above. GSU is -0.8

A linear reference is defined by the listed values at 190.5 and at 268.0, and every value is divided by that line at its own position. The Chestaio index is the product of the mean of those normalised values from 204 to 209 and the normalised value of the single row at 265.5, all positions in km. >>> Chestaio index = 1.18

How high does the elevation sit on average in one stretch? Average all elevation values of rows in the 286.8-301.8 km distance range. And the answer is 11.5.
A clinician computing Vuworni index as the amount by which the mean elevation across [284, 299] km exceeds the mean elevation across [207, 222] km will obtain -1.5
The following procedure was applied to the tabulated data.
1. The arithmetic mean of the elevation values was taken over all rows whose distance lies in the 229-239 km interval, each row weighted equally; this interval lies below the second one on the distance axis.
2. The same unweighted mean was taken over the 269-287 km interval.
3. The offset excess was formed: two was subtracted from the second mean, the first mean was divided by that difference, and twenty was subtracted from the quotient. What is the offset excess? -18.8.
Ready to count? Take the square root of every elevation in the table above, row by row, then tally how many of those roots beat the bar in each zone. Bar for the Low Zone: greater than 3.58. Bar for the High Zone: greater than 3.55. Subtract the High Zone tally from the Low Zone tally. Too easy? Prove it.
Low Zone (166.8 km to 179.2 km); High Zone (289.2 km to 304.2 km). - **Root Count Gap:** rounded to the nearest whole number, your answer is -1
